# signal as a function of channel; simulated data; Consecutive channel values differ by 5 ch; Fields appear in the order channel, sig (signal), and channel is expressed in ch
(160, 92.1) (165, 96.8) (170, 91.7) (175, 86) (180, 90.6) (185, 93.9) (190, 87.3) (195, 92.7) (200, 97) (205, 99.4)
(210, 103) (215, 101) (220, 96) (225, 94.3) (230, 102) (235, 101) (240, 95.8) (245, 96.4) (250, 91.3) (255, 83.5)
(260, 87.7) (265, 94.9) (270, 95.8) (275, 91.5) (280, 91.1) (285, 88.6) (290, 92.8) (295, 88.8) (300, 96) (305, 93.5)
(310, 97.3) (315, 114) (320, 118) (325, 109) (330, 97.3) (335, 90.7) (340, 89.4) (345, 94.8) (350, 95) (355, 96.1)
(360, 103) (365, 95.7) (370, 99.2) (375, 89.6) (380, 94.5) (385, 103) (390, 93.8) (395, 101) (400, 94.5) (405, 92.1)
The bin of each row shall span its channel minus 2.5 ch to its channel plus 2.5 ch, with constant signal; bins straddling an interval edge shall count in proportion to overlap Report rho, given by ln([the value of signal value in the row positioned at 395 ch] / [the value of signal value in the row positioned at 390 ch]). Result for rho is 0.07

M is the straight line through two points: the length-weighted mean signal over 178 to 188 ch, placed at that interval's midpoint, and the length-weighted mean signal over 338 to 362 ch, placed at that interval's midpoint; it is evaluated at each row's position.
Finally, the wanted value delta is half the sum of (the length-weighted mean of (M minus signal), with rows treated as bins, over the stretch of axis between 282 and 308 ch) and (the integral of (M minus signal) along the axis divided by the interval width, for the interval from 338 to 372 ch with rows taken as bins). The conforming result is 1.0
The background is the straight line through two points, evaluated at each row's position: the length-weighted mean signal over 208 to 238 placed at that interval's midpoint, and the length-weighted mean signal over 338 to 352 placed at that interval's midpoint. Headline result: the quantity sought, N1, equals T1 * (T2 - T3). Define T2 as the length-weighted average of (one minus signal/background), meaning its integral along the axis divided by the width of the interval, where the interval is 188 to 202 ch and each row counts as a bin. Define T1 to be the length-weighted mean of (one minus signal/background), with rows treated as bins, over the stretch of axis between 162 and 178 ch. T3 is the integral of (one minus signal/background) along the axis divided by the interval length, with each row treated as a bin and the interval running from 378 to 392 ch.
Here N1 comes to 0.016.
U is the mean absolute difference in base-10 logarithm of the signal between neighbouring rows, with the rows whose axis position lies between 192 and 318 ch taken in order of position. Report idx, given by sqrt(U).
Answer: 0.141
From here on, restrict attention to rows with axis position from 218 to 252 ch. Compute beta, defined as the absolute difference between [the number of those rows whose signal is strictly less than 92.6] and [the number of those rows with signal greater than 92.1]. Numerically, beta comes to 5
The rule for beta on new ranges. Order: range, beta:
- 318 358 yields 4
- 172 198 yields 1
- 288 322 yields 5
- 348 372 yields 5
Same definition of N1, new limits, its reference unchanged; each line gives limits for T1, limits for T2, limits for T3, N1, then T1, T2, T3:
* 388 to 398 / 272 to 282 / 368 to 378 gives -0.006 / -0.07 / 0.05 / -0.03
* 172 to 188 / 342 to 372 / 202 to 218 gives -0.005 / 0.11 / -0.05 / -0.01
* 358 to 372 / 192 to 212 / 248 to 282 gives 0.003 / -0.08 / 0.03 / 0.07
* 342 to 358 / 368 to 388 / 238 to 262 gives 0.003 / -0.03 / -0.05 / 0.07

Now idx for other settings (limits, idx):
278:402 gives 0.162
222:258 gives 0.145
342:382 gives 0.147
